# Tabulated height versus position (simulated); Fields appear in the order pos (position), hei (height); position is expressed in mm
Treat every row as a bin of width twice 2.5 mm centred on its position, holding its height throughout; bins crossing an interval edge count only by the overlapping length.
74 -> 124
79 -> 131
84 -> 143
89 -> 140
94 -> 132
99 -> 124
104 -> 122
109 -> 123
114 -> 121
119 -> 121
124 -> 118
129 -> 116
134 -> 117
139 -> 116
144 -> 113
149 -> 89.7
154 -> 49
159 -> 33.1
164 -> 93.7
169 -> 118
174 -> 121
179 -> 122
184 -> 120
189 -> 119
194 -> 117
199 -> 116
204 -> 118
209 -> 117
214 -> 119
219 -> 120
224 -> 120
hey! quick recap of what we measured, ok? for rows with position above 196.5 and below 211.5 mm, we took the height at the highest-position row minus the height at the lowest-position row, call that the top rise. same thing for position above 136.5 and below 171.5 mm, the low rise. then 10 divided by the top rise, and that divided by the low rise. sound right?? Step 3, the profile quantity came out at 5.0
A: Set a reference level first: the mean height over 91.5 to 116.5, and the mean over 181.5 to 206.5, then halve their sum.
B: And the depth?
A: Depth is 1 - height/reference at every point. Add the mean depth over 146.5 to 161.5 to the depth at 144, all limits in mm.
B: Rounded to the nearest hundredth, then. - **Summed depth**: 0.60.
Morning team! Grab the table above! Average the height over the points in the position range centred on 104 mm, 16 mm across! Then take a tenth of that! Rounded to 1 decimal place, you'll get 12.3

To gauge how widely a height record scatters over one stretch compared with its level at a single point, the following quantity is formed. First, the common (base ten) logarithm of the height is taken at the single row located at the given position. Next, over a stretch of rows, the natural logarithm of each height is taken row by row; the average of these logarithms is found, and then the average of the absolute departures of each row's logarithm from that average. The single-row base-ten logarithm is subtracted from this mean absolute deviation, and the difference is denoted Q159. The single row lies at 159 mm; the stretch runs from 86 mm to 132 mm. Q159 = -1.5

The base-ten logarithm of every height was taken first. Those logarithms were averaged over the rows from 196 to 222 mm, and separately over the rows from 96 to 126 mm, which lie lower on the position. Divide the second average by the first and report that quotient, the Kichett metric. 1.006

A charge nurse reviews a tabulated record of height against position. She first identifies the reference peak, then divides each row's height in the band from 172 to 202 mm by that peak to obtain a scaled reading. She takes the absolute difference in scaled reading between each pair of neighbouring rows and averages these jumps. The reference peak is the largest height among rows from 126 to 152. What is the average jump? 0.012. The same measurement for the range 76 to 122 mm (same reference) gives 0.038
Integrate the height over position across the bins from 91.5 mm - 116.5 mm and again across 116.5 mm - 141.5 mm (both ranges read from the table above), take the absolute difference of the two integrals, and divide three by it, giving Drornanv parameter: 0.018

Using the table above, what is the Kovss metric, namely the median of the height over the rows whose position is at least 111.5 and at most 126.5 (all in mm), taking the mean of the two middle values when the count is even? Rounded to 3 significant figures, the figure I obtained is 121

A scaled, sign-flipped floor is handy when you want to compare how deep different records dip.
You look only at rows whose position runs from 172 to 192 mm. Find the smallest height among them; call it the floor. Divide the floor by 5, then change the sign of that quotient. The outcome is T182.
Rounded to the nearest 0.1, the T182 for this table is -23.8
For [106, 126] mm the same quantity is -23.6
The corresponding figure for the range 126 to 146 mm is -22.6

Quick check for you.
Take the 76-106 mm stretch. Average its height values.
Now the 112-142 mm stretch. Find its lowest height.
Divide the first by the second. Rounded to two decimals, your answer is 1.14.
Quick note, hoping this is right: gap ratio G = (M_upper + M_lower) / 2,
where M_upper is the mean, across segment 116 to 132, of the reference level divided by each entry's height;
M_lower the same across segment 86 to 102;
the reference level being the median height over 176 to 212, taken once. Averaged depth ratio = 0.95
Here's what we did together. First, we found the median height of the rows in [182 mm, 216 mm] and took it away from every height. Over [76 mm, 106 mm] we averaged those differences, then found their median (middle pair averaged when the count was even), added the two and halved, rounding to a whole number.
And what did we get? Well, 14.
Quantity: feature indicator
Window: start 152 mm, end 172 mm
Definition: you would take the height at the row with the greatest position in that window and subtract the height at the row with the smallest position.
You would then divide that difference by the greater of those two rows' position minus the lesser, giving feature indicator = 4.6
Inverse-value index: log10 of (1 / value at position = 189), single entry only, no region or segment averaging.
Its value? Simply -2.08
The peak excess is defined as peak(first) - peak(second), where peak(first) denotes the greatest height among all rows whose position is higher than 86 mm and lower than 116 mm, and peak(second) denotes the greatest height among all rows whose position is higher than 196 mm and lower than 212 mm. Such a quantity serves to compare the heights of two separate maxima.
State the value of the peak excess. 22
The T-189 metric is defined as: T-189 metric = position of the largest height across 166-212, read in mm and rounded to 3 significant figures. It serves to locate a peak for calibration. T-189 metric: 179 mm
